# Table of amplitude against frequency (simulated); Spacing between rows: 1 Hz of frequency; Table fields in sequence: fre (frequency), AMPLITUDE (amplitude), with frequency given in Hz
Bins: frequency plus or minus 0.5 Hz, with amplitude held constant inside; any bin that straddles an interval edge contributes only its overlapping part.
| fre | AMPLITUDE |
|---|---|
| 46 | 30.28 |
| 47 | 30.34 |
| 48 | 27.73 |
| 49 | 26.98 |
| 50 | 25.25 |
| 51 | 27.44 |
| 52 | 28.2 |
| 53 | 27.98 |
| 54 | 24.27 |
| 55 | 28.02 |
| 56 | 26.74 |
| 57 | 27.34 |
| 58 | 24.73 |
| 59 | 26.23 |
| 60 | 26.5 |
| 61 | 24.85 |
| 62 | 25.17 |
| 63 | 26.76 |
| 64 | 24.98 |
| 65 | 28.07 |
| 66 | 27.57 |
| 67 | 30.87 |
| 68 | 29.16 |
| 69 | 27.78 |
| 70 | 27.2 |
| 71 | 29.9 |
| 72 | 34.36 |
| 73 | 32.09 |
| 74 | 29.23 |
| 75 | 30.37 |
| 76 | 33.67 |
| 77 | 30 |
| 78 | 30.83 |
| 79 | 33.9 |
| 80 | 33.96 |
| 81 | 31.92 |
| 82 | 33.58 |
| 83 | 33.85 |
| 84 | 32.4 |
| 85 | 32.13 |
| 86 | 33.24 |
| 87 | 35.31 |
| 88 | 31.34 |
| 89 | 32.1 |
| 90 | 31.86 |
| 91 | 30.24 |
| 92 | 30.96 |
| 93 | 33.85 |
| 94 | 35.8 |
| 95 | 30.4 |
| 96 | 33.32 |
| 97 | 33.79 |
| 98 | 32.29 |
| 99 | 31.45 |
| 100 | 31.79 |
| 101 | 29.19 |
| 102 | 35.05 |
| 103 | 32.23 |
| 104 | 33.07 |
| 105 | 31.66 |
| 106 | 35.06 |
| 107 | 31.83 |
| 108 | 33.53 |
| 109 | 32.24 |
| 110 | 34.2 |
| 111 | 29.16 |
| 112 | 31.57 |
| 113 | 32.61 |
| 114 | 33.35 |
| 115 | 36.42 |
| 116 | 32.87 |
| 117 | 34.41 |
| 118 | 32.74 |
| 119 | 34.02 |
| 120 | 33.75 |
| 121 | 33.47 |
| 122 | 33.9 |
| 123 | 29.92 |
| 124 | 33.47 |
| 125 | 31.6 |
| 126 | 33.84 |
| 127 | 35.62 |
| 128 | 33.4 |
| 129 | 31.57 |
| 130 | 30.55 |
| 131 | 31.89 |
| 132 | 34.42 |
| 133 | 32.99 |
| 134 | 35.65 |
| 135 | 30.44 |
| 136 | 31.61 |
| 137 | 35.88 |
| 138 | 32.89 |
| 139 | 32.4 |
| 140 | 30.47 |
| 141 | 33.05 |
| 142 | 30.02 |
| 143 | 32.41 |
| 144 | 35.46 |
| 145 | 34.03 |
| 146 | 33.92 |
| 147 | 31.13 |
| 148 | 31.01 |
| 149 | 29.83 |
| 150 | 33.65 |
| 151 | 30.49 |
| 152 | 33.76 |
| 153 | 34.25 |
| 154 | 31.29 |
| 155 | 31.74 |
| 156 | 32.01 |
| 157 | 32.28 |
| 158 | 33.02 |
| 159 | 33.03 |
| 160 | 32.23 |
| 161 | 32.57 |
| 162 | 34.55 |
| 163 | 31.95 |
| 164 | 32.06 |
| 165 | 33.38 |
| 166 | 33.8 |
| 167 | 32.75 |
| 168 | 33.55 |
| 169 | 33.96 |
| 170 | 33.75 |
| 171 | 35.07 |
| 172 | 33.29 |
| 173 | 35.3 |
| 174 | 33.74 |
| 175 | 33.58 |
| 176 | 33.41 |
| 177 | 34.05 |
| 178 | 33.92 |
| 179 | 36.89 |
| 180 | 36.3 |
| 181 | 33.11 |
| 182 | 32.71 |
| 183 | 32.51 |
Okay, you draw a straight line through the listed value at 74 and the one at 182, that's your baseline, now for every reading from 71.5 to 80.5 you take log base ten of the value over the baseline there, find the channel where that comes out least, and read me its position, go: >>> 74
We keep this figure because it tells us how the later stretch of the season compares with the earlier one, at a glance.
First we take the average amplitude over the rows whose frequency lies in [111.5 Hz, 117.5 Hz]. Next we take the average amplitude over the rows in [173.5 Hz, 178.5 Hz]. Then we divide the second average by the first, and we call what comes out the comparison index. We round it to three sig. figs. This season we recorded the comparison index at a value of 1.01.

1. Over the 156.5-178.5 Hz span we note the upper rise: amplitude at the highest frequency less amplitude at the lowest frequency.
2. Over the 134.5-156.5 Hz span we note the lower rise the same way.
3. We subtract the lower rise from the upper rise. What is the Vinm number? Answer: 0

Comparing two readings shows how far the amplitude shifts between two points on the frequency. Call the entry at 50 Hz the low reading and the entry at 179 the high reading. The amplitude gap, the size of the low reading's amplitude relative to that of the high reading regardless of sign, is 12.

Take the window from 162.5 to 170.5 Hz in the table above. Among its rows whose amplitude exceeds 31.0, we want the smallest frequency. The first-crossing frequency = 163 Hz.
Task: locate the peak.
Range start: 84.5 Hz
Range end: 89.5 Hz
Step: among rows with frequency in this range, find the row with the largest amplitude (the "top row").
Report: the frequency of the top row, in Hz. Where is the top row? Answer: 87 Hz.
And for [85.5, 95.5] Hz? 94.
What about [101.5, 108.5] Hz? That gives 106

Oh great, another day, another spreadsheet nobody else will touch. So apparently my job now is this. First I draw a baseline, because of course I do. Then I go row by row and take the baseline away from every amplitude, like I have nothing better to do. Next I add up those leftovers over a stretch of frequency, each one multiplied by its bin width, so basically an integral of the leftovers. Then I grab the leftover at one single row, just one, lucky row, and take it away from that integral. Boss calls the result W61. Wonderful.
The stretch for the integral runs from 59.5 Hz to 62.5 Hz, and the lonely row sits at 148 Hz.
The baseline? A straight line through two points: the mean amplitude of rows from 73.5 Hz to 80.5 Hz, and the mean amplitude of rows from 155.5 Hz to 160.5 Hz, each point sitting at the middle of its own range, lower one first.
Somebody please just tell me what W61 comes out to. -17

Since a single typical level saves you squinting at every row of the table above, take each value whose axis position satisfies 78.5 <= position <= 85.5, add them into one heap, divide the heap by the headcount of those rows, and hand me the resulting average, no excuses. 33.1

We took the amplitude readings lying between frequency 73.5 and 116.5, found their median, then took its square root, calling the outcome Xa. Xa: 5.68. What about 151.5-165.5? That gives 5.69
